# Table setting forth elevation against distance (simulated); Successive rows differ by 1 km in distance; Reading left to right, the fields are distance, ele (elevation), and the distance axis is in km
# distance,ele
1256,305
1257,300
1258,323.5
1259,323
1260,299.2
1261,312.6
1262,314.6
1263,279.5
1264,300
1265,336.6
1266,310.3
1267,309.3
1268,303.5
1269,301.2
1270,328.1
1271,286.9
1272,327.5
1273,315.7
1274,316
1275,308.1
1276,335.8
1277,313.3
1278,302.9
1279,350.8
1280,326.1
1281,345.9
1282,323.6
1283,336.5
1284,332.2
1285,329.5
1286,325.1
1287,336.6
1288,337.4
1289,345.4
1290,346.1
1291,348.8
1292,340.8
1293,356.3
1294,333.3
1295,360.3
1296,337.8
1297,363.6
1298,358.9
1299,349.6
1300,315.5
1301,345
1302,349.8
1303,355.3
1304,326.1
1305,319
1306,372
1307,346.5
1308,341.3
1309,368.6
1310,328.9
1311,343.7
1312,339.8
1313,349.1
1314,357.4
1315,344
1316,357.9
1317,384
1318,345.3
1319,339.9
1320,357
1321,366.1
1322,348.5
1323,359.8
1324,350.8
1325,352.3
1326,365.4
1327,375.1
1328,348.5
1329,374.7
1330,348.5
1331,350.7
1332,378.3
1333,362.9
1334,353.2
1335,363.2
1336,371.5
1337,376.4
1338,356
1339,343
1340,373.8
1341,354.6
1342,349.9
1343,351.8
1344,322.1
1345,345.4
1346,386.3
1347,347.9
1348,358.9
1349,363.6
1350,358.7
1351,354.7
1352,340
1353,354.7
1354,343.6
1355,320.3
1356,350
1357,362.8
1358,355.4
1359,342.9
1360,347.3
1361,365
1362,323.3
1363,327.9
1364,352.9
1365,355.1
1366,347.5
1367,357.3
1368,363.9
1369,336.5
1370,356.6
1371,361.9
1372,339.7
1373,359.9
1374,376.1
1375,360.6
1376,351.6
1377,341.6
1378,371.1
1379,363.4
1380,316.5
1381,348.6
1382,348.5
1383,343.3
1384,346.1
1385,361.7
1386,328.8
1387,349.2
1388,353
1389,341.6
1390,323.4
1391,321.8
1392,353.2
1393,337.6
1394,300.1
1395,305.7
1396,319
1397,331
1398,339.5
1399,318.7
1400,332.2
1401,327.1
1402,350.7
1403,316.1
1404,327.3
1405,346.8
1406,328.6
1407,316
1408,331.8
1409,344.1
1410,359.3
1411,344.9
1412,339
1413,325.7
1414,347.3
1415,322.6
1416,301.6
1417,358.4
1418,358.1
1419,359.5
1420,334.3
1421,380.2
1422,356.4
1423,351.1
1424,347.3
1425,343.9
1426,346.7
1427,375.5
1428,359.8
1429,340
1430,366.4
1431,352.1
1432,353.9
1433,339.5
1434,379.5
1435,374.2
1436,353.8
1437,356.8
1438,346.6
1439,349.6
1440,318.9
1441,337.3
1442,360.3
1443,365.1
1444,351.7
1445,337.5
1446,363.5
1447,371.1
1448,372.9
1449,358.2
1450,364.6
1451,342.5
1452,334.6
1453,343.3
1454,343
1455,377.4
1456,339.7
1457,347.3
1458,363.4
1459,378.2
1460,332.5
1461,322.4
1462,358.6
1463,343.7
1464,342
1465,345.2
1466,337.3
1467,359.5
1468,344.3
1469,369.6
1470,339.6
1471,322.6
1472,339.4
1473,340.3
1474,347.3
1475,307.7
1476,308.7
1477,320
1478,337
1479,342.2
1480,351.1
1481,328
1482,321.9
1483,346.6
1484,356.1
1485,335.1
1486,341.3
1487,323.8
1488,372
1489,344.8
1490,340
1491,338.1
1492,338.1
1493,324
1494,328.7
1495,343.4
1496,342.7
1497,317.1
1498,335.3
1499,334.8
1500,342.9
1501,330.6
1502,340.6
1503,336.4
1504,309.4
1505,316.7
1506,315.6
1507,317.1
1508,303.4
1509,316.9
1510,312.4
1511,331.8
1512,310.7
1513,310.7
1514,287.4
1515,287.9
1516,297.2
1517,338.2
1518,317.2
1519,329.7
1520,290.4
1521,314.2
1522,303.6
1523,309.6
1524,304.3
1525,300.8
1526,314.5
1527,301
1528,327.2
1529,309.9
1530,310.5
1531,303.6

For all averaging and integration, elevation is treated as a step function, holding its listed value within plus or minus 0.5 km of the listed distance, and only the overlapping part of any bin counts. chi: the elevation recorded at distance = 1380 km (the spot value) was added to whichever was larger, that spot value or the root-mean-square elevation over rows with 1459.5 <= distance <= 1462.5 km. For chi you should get 655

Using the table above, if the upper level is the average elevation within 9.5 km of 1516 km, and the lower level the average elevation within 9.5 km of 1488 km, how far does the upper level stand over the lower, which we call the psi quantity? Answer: -29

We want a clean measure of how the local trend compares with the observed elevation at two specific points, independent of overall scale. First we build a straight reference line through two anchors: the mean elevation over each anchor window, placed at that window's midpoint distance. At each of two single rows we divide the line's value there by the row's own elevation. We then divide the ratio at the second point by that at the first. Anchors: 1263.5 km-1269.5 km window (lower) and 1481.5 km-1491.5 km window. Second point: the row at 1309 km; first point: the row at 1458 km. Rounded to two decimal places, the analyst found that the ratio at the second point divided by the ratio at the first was 0.92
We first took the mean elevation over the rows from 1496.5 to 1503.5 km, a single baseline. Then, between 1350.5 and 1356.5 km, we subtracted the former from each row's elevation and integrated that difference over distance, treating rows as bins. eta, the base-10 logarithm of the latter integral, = 1.8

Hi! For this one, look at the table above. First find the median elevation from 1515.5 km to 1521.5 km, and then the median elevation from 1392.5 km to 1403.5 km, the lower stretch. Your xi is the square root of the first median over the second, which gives 0.98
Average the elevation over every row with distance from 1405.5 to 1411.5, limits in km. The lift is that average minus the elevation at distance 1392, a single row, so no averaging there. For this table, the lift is -16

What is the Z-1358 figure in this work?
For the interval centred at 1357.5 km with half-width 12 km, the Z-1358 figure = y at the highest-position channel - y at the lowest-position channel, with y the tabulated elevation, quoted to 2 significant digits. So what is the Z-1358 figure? -50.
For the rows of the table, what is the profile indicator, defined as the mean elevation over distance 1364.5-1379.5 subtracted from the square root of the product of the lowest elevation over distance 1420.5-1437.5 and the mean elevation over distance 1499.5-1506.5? -23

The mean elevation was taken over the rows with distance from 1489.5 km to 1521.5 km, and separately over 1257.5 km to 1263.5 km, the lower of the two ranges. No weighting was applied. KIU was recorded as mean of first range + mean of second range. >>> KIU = 631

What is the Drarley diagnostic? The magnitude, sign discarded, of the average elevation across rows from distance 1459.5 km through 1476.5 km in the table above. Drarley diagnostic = 339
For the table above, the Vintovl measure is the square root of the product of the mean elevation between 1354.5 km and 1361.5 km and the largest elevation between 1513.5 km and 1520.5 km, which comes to 344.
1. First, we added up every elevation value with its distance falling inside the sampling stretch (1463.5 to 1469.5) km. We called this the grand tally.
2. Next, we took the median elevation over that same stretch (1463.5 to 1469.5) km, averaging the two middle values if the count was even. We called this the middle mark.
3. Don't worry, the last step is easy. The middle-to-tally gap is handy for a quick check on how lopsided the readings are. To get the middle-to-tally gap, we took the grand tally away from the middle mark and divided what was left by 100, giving -18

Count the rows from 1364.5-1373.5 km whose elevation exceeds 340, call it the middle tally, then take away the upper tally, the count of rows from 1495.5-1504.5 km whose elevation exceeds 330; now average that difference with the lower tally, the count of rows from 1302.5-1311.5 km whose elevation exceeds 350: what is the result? 1.5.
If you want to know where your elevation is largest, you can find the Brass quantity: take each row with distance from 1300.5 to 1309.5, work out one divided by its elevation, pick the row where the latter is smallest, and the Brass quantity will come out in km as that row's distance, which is 1306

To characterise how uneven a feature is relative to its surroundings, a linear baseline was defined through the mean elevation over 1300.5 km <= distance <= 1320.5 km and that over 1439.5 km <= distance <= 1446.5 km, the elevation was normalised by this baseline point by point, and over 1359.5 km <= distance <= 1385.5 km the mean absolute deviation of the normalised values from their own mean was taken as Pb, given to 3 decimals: 0.032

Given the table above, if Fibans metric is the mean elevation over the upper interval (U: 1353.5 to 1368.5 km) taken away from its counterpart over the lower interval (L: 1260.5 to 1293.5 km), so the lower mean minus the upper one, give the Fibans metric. -24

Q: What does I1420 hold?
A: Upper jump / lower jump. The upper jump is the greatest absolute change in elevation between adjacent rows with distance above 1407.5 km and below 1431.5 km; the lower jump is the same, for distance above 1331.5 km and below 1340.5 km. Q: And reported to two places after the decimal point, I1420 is 1.84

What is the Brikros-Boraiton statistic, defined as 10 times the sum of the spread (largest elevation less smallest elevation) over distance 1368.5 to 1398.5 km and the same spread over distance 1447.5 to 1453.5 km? 1143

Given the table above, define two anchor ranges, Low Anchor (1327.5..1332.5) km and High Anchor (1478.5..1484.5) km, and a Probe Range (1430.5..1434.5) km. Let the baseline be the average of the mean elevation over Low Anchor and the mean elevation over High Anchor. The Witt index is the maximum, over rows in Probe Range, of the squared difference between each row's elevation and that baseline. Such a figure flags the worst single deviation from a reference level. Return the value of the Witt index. 837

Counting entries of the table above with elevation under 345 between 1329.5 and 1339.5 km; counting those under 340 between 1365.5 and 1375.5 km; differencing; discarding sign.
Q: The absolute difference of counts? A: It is 1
